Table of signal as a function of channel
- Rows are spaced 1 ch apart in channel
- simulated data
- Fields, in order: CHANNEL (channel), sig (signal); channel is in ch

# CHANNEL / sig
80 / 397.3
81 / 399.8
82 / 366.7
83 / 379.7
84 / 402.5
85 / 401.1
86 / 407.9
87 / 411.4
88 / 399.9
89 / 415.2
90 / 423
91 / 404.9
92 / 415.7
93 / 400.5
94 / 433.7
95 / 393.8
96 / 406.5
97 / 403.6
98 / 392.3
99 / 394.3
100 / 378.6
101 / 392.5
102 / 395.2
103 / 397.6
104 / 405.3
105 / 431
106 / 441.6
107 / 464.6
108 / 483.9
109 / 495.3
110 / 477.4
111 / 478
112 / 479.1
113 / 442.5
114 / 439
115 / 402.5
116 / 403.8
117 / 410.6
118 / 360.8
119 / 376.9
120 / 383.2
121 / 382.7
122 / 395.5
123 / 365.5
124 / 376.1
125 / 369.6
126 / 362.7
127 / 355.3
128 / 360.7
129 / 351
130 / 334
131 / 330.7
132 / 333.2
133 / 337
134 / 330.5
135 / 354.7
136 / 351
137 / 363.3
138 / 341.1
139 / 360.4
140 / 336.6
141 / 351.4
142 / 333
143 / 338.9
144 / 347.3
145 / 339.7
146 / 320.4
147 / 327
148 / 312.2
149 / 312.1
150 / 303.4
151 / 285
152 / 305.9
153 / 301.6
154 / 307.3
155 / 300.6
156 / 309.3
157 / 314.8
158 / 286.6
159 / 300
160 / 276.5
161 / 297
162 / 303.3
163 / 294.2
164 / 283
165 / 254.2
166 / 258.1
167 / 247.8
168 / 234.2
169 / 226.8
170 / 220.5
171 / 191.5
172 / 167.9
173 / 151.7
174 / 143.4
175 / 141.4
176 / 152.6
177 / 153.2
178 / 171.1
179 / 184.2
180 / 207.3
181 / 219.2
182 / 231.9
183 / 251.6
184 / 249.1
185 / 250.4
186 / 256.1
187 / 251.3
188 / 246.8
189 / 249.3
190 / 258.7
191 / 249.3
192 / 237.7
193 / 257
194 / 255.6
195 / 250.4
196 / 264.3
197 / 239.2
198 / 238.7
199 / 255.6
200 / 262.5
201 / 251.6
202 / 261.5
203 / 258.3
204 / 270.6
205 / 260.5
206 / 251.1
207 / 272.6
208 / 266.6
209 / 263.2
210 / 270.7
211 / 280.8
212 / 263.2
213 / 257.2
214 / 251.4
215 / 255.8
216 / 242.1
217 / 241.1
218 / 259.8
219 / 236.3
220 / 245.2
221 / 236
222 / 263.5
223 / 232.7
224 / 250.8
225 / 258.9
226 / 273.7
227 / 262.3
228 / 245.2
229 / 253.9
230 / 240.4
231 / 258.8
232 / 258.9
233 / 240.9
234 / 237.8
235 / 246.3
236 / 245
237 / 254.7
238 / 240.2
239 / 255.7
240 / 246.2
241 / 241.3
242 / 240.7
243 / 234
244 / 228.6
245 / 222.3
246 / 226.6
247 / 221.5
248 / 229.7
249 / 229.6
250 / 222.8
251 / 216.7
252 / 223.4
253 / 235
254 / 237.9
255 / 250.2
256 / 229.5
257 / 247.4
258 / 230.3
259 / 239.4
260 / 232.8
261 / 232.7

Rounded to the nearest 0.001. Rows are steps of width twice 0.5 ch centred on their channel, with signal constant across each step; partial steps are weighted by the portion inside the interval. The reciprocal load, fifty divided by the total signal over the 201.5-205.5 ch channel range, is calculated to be 0.048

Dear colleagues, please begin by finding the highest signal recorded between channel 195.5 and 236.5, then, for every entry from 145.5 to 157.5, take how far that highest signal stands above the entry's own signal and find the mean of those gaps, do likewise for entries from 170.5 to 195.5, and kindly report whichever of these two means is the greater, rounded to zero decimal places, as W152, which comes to 66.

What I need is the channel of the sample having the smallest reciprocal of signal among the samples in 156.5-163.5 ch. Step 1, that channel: 157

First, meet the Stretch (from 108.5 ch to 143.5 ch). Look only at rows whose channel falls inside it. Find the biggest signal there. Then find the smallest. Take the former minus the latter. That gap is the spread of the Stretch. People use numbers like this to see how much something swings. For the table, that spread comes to 165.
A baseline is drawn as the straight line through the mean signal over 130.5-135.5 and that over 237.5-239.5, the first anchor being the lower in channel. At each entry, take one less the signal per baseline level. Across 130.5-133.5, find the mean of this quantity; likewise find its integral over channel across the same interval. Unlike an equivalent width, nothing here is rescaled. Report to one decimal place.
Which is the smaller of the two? 0.0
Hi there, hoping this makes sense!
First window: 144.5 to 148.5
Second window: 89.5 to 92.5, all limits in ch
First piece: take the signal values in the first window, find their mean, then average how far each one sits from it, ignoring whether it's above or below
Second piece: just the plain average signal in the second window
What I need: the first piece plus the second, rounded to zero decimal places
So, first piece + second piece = 423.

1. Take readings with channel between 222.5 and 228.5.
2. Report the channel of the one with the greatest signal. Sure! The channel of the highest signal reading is 226 ch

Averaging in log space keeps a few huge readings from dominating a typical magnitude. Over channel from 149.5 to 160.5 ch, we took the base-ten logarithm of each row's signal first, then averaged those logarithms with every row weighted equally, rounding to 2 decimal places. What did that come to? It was 2.48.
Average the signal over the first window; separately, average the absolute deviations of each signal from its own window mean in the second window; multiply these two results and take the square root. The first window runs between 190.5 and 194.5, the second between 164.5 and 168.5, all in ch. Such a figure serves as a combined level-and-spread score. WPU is 44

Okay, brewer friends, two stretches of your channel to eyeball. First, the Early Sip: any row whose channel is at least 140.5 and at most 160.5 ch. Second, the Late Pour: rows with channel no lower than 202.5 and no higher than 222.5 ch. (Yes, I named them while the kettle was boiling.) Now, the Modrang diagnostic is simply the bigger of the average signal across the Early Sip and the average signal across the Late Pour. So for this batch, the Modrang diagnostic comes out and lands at 314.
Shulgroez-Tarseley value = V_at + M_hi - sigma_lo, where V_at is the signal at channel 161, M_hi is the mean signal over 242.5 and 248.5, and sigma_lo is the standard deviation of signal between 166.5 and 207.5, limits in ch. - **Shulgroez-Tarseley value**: 485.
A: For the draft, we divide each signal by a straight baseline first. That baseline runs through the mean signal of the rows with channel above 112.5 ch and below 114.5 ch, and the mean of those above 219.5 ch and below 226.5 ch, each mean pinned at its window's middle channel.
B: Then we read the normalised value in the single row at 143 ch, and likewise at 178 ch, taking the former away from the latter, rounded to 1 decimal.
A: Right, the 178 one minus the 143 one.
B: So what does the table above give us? -0.3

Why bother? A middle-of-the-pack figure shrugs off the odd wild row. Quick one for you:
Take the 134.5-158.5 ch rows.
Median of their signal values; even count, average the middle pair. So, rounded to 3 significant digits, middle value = 324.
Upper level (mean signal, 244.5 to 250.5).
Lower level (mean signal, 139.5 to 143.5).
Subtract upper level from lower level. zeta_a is 115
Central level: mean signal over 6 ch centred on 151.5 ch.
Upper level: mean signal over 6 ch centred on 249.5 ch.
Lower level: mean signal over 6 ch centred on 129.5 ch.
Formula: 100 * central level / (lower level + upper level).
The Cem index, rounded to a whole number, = 53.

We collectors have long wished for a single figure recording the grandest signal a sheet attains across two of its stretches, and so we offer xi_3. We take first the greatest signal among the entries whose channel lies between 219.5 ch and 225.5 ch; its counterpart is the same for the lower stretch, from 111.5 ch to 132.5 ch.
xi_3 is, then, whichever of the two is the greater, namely 479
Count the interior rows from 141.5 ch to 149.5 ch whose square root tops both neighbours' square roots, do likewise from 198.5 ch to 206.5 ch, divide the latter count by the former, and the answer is 1.5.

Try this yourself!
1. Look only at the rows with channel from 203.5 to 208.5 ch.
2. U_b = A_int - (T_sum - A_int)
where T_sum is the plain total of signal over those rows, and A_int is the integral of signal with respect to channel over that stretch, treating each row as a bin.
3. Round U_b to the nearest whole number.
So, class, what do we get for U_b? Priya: 1321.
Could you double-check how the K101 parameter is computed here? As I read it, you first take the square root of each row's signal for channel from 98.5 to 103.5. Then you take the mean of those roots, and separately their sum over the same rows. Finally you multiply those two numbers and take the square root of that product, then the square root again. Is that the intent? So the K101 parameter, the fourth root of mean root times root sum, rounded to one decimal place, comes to 6.7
